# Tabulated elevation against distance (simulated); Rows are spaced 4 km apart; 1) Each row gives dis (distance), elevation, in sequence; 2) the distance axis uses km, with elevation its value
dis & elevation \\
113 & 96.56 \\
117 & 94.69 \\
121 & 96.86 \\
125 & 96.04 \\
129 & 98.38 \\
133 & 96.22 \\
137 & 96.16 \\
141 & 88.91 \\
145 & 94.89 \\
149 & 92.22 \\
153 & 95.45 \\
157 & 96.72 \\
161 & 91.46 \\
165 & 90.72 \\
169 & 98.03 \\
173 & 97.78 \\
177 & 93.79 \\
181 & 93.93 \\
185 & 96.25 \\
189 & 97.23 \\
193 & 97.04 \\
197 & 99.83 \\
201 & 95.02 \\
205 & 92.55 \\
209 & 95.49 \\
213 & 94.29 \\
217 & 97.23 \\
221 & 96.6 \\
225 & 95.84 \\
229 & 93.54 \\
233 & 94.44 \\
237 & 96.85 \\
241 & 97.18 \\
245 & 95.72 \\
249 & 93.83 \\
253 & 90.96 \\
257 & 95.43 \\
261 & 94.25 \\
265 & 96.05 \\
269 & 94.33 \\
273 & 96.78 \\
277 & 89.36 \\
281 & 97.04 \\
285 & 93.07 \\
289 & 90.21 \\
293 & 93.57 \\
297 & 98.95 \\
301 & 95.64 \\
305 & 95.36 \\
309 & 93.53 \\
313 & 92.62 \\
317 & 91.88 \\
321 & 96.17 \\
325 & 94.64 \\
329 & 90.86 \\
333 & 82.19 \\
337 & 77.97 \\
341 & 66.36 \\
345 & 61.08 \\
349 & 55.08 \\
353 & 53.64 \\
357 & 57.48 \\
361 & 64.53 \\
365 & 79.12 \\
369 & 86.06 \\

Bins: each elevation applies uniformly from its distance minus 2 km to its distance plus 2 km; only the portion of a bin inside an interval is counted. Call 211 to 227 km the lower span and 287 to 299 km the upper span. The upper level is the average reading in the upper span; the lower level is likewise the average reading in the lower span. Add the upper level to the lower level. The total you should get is 190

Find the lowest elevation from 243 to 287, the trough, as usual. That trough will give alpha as 89.36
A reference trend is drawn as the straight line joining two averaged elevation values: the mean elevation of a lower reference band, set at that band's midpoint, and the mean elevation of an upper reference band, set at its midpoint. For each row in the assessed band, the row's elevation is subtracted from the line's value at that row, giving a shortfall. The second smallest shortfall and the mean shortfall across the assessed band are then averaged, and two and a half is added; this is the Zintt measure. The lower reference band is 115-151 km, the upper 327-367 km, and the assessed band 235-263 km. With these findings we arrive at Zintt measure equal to -12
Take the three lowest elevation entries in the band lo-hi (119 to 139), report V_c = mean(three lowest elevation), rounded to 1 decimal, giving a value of 96.1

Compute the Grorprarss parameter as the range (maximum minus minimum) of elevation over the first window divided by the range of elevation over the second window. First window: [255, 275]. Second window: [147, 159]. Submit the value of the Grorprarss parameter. 0.6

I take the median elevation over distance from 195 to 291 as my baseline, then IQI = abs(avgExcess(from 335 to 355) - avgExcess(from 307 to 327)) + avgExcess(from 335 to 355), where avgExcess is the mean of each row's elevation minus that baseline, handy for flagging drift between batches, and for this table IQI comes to -1.5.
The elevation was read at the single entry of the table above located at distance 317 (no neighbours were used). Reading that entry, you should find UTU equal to 91.88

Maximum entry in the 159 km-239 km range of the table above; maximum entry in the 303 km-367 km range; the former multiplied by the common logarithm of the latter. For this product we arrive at 198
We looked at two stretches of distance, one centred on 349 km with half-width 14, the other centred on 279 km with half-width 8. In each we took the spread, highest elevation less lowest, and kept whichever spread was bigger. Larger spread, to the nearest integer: 24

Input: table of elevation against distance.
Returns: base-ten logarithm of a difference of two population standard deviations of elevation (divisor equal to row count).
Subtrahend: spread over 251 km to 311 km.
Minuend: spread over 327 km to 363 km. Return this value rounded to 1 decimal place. 1.0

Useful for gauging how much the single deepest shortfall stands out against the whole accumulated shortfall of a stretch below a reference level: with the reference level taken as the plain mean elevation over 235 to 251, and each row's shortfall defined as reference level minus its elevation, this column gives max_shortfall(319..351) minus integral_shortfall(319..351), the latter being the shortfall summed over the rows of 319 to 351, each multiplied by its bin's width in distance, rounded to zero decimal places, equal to -530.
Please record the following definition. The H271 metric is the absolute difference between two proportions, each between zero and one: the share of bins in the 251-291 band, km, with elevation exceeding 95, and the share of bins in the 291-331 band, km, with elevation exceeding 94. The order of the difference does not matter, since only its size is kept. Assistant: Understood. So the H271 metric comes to 0.1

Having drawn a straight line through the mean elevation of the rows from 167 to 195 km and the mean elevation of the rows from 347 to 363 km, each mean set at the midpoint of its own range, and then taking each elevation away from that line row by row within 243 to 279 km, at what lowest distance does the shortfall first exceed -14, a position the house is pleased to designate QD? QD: 245 km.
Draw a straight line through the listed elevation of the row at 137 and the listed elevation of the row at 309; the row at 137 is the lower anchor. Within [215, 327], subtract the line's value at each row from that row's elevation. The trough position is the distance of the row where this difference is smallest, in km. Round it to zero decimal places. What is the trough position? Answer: 277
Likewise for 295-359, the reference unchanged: 353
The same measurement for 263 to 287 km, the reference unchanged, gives 277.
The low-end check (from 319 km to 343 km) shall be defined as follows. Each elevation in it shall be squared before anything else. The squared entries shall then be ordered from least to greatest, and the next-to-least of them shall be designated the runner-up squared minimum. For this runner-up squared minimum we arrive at 6079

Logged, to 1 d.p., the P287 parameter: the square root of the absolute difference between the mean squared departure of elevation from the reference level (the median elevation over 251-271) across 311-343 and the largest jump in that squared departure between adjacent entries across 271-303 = 11.5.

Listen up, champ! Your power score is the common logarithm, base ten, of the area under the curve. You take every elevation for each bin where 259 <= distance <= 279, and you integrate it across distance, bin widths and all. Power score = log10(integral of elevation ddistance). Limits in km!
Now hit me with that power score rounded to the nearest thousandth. 3.275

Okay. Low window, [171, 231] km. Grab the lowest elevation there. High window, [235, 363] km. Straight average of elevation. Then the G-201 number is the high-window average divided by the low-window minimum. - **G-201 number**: 0.94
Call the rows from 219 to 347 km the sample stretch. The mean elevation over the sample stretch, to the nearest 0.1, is 91.6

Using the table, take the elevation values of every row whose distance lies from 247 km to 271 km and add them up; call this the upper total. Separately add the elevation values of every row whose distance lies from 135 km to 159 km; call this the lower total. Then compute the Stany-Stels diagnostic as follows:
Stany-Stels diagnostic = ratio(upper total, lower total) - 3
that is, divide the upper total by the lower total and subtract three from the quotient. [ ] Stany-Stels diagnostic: -1.999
